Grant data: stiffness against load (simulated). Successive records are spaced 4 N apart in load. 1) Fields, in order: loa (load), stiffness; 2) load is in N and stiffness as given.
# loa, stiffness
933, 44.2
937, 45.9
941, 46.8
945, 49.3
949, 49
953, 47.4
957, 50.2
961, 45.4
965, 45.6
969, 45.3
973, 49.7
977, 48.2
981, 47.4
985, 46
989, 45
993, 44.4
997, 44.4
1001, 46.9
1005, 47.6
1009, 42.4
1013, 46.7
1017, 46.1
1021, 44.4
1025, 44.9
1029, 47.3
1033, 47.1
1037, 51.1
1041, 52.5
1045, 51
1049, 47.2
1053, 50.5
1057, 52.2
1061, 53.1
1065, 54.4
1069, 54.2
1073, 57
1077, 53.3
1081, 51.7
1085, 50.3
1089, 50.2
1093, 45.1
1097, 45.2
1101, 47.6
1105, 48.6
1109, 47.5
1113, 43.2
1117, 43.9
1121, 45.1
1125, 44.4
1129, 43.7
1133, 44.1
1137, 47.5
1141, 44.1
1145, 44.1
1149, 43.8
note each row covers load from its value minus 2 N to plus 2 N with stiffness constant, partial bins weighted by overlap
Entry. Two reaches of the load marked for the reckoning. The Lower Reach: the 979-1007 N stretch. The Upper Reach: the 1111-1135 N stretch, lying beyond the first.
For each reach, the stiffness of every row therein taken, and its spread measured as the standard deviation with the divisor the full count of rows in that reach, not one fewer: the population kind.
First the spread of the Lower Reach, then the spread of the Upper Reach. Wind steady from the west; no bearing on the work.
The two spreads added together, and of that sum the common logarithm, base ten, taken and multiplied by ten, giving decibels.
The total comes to 2.7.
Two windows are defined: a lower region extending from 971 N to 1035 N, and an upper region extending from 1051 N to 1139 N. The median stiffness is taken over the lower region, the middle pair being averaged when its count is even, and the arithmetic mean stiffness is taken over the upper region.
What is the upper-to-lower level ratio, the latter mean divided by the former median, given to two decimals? 1.05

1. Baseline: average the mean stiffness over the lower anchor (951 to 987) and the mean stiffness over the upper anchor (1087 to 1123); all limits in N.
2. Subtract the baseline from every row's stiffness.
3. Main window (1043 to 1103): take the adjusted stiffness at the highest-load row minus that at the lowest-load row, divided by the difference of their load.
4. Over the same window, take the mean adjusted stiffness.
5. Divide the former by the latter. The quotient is -0.015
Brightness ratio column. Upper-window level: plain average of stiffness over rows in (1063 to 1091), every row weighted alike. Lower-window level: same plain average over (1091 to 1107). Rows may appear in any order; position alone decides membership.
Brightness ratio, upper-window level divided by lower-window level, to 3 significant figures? 1.14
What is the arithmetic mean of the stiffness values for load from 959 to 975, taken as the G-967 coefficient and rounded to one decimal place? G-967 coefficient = 46.5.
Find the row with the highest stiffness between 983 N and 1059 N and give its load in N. 1041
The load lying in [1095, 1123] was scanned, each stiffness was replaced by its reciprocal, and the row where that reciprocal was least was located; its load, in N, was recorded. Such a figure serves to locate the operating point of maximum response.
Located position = 1105 N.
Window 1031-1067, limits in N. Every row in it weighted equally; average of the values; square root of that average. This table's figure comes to 7.14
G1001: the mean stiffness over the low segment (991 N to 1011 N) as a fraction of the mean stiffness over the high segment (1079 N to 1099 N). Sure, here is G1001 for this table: 0.93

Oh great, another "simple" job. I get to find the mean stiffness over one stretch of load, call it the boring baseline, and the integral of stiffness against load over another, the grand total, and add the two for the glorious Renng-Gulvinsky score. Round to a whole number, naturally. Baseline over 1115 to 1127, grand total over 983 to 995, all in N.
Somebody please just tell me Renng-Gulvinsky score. 586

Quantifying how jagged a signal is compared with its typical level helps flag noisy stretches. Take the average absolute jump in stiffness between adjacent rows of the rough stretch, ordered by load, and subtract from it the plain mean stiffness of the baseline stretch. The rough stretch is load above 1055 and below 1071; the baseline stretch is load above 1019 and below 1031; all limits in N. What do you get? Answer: -44.7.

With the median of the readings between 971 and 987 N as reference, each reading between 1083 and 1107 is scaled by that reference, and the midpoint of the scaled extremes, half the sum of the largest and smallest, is 1.00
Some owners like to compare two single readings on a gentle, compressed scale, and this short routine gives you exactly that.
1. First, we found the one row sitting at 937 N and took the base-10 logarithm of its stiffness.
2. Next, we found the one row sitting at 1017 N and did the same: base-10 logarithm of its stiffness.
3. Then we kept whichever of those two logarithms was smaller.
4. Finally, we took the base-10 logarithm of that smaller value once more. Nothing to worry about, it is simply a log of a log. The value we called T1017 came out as 0.221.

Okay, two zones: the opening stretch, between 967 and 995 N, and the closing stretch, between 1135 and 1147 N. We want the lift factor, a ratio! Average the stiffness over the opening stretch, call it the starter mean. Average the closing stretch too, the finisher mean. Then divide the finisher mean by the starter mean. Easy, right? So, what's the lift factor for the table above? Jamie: 0.97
